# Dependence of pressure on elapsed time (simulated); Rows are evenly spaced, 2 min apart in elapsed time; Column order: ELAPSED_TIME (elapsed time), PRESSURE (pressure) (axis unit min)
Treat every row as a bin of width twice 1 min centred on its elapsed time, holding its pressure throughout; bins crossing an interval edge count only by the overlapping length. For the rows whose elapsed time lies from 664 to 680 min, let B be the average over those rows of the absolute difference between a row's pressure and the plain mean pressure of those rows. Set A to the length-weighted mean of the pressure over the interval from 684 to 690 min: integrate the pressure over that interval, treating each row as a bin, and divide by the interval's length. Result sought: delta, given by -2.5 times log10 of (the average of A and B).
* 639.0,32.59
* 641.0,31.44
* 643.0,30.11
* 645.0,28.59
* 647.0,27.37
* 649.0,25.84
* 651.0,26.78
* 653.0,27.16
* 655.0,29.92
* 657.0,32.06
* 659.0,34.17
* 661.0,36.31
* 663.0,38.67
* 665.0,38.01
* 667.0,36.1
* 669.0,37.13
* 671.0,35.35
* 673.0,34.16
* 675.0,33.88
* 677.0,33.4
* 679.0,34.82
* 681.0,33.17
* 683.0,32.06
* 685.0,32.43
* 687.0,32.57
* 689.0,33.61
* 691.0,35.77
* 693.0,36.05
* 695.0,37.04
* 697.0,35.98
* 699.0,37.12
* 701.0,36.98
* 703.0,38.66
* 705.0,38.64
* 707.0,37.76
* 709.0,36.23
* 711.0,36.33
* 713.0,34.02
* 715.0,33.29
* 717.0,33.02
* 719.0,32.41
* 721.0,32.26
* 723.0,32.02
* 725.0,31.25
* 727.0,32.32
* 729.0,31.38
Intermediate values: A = 33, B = 1.3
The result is -3.08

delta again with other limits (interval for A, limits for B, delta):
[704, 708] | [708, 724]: -3.24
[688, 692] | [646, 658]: -3.15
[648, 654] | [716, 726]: -2.83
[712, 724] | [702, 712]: -3.07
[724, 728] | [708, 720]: -3.05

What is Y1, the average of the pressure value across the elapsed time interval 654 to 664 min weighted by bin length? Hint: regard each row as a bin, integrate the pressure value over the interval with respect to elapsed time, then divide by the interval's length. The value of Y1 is 34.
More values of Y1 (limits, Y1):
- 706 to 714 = 36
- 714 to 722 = 33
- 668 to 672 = 36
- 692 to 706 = 37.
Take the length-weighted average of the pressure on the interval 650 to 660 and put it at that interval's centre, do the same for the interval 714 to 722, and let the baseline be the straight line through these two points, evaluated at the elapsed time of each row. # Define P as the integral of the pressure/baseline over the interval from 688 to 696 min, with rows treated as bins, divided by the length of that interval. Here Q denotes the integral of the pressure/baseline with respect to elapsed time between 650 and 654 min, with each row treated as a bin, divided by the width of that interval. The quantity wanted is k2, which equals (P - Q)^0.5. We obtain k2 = 0.47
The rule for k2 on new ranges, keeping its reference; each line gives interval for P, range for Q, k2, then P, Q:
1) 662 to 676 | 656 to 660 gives 0.29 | 1.18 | 1.10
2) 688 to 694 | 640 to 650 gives 0.38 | 1.11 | 0.97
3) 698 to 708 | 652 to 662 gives 0.34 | 1.18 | 1.06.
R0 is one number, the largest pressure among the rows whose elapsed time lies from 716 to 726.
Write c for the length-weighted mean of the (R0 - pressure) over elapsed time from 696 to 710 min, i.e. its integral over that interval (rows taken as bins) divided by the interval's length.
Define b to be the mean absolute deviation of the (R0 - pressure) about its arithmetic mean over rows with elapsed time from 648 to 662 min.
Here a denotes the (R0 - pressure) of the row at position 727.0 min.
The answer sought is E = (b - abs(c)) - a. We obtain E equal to -1.7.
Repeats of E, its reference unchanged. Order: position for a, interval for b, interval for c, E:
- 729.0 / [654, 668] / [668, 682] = -0.6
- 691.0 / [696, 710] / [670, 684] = 2.8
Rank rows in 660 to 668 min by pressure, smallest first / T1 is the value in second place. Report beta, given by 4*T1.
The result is 145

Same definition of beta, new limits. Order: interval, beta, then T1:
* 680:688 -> 130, 32.43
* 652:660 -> 120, 29.92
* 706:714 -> 145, 36.23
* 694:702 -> 148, 36.98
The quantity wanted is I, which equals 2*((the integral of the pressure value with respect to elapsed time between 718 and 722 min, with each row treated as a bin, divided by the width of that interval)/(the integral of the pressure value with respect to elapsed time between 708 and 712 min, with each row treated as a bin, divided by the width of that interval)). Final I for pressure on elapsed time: 1.78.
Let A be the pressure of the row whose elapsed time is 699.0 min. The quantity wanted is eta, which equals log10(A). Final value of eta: 1.57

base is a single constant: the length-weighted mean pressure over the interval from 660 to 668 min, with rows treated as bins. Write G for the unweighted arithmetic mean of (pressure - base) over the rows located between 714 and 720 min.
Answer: -4.4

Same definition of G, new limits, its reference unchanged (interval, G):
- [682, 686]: -5.0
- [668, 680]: -2.5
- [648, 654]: -10.7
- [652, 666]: -3.5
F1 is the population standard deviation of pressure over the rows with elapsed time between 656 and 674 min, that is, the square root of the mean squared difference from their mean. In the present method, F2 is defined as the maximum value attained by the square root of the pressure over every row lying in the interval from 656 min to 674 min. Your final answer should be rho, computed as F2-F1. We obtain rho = 4.3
